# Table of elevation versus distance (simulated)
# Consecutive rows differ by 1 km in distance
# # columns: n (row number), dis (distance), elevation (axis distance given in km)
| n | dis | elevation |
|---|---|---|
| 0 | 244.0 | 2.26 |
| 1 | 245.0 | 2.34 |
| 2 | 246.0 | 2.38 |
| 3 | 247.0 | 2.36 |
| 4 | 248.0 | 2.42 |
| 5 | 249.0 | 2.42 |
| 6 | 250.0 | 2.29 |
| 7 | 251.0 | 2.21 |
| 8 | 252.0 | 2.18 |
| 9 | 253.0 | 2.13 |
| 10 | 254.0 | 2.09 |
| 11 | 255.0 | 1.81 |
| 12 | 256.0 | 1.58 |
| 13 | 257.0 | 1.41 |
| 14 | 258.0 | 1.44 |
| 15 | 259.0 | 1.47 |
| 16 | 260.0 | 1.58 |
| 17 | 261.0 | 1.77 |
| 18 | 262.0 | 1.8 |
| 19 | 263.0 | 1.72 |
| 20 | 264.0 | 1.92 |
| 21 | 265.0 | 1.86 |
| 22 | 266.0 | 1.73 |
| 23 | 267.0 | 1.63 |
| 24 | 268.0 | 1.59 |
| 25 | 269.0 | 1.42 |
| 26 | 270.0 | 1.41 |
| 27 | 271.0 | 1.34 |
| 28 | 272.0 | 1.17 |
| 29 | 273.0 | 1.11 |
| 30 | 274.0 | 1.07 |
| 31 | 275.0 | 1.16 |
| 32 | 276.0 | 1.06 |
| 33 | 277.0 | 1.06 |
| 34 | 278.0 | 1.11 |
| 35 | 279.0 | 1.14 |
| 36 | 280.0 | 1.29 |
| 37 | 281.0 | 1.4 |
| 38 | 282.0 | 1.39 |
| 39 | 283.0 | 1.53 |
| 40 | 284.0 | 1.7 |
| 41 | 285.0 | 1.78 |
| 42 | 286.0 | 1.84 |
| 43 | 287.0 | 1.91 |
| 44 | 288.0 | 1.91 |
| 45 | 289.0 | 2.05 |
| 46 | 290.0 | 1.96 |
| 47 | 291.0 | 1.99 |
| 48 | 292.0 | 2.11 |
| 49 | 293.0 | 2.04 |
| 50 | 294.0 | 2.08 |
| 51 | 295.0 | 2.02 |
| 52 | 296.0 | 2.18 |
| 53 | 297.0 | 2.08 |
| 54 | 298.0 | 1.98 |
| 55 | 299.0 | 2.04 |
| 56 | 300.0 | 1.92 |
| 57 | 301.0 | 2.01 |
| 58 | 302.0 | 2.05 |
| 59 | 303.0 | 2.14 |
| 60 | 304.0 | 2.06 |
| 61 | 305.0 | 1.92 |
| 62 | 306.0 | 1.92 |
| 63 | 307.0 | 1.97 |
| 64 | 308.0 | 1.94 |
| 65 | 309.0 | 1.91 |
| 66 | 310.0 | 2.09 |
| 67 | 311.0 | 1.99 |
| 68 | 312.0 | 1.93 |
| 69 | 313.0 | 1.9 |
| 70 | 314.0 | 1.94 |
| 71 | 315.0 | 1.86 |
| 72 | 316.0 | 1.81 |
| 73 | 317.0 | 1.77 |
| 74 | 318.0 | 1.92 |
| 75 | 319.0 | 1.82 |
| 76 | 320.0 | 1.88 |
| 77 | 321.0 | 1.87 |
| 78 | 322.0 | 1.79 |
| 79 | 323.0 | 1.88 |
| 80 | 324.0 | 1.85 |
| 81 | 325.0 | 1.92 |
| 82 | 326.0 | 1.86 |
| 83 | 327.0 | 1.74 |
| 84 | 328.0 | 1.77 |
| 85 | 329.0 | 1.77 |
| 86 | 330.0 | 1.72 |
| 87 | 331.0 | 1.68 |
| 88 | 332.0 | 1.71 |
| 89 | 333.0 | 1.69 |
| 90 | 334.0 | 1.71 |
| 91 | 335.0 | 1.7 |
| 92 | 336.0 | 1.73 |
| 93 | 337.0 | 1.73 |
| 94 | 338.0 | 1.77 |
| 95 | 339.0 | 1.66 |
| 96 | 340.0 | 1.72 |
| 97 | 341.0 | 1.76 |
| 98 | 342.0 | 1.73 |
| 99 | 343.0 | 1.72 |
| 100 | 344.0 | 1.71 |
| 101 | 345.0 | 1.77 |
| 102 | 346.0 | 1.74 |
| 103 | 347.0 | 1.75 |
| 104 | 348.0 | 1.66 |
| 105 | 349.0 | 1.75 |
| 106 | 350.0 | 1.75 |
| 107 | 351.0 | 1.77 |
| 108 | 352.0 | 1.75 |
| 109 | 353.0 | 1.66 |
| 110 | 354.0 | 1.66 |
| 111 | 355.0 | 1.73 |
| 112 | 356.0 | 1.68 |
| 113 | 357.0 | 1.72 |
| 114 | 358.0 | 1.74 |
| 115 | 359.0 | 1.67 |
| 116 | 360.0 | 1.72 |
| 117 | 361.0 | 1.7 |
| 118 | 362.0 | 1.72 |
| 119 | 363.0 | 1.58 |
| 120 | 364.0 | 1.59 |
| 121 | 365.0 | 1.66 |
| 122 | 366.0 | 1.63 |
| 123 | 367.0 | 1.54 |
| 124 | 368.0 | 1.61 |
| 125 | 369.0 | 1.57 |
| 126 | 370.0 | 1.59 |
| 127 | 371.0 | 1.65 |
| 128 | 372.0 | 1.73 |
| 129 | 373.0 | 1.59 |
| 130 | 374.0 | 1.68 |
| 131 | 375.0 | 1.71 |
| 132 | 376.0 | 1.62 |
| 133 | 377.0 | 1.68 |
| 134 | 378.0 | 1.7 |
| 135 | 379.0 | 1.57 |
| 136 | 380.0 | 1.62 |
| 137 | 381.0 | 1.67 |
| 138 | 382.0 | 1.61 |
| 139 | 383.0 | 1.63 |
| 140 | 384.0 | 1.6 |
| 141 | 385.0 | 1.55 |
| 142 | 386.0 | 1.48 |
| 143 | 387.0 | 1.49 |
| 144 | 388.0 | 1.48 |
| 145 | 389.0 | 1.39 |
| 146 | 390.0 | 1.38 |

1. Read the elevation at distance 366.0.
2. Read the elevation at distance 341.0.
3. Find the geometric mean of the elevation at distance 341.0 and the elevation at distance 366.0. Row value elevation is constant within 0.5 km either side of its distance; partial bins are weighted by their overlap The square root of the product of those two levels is 1.69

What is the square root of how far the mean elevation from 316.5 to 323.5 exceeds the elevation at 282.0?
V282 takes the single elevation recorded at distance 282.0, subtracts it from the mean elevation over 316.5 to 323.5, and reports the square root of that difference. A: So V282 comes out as 0.68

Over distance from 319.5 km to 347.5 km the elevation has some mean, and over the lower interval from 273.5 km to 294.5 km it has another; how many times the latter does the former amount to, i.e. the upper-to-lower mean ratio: 1.10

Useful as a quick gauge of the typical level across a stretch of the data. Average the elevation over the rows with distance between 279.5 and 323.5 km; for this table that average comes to 1.90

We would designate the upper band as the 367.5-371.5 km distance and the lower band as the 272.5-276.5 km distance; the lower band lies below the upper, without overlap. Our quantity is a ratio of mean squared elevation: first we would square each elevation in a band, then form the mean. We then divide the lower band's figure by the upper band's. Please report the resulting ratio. 0.47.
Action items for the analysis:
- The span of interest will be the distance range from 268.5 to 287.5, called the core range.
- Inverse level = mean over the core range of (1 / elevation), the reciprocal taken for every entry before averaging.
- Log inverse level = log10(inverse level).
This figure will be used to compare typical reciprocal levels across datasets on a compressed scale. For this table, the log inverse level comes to -0.119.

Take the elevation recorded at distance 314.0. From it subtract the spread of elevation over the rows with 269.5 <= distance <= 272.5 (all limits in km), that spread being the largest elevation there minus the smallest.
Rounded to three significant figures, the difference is 1.70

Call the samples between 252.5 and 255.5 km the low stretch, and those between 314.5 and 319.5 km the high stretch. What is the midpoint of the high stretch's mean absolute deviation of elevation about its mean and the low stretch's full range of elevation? 0.18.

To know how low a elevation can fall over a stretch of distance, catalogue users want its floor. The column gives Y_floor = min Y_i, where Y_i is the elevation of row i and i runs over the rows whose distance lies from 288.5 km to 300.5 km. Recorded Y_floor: 1.92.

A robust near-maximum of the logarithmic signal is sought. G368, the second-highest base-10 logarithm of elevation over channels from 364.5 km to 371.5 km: 0.22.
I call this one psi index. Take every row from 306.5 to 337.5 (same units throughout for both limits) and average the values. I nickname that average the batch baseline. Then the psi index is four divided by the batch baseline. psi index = 2.18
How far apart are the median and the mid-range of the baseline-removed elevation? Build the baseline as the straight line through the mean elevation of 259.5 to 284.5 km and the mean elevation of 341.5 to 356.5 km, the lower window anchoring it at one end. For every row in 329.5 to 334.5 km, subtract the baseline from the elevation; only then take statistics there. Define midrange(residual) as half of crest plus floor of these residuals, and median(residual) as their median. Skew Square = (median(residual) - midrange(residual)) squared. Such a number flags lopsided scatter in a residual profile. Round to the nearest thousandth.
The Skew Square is 0.000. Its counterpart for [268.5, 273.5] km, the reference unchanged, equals 0.006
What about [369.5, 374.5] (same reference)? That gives 0.000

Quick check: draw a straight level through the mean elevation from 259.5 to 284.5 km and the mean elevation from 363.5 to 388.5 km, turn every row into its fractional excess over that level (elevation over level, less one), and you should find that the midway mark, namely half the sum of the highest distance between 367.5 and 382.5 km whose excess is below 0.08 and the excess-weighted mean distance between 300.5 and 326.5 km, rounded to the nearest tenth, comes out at 347.0 km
